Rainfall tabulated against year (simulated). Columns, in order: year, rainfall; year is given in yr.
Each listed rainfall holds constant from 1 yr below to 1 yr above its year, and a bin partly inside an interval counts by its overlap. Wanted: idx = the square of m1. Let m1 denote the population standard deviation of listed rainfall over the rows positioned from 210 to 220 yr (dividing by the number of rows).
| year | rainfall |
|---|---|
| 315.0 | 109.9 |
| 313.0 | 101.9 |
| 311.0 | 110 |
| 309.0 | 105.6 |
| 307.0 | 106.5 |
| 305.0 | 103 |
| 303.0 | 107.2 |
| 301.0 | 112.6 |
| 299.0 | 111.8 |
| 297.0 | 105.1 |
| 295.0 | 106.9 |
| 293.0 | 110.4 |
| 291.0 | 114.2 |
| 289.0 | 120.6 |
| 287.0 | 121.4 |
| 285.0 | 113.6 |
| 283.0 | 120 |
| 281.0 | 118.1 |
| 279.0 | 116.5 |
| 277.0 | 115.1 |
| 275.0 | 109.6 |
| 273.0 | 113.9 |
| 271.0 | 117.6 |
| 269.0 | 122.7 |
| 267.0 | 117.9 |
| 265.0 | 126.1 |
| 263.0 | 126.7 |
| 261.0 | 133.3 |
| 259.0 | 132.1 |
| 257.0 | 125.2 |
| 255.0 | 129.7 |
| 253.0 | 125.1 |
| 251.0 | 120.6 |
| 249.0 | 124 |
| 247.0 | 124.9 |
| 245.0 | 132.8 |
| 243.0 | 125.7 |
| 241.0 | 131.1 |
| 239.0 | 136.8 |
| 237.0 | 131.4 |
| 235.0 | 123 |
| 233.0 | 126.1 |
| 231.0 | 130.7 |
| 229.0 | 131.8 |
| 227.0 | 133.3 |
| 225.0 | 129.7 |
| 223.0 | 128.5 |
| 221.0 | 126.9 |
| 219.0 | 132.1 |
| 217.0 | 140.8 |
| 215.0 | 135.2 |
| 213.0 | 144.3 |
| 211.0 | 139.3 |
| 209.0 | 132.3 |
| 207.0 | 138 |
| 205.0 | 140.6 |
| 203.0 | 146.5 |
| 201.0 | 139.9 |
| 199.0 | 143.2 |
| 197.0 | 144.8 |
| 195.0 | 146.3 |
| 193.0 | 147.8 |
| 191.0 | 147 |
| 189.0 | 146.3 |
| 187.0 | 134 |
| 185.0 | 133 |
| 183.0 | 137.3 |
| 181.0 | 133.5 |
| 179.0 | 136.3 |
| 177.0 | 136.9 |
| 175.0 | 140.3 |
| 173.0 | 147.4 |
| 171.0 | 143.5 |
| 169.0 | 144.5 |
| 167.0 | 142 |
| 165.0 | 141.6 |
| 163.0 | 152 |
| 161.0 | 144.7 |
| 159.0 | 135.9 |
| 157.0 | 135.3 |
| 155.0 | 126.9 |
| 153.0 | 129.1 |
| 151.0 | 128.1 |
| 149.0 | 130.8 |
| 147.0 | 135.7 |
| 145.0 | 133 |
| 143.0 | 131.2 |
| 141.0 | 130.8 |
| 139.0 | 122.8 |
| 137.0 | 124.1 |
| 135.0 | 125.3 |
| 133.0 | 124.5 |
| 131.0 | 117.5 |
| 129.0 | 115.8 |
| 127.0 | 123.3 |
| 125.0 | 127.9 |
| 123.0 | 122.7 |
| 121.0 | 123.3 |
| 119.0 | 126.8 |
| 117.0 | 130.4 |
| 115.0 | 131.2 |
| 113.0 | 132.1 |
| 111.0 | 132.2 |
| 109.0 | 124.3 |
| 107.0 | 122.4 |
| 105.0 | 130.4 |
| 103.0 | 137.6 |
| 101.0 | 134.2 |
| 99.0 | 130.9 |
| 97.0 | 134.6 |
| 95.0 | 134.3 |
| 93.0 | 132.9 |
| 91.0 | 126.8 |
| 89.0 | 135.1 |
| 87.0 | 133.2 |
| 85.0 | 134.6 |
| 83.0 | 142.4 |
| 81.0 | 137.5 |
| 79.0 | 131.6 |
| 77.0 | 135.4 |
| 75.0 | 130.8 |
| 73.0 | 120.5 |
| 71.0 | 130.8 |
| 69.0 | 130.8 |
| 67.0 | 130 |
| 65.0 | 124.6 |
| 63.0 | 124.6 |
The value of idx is 18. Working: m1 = 4.3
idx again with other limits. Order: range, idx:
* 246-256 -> 8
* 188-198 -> 1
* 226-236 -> 15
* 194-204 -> 6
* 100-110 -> 33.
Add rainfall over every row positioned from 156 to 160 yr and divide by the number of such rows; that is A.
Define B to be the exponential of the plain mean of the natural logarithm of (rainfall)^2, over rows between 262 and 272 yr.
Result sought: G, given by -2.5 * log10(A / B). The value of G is 5.10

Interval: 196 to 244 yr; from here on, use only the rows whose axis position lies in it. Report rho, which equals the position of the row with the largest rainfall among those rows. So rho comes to 203.0 yr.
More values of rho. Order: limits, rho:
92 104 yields 103.0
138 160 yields 159.0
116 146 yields 145.0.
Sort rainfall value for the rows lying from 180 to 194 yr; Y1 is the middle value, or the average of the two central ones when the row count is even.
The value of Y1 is 137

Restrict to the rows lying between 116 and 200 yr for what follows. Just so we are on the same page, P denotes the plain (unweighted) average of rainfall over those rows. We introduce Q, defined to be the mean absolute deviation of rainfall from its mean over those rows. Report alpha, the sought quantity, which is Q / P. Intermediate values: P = 134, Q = 7.7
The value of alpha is 0.057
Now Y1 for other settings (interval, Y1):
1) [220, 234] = 130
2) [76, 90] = 135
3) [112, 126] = 128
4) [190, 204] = 146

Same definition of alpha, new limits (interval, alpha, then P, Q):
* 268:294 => 0.029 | 116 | 3.4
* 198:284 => 0.055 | 129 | 7.0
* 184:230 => 0.042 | 138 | 5.8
